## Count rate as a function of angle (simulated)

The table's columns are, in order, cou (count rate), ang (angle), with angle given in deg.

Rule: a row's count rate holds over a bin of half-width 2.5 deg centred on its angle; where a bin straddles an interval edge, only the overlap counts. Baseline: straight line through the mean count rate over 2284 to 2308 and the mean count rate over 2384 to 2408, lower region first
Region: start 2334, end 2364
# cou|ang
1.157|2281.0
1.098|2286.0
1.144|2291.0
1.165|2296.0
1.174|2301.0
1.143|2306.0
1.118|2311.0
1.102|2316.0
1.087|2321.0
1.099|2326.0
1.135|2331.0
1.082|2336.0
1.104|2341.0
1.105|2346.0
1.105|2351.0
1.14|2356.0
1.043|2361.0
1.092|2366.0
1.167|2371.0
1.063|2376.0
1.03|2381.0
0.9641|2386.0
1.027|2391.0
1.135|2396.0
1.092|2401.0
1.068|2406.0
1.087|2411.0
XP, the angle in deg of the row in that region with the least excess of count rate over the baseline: 2361.0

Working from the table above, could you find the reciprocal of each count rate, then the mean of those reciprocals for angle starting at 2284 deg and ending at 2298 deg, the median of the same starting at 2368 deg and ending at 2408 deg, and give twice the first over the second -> 1.88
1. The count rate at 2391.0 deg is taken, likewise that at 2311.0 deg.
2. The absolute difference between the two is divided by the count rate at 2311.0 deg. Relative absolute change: 0.081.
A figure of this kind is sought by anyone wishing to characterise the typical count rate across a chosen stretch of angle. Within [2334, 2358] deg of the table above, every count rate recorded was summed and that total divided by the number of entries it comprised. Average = 1.11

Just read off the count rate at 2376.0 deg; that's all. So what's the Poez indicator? 1.063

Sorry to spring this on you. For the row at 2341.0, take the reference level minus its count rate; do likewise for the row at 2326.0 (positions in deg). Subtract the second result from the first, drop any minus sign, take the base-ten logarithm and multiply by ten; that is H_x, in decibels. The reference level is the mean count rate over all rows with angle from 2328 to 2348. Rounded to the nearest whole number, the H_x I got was -23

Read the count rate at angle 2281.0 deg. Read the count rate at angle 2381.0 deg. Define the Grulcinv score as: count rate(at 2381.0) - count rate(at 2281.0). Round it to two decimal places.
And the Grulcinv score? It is -0.13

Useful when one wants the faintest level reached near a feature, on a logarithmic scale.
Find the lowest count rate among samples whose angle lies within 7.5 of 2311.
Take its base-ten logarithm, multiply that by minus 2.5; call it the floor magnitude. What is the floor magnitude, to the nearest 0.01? -0.11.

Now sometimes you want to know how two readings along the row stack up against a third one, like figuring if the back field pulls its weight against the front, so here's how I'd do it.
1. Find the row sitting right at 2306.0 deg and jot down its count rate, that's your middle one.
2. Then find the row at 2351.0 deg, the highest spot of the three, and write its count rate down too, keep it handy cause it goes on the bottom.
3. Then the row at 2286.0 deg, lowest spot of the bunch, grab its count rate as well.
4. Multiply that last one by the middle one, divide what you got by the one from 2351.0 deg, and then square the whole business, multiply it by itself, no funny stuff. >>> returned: 1.29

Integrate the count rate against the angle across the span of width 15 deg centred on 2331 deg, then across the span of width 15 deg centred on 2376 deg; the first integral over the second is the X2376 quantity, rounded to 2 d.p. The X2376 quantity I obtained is 1.02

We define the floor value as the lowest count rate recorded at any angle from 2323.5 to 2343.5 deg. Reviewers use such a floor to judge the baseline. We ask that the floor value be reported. 1.082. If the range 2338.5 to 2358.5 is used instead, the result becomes 1.104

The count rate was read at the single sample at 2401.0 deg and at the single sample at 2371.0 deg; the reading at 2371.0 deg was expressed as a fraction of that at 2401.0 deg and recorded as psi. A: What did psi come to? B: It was 1.07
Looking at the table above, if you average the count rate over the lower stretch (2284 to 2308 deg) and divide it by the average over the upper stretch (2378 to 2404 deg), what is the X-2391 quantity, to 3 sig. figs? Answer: 1.09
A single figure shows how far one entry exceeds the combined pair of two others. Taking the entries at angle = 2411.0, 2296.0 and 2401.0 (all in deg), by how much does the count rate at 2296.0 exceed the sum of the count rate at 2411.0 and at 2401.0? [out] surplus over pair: -1.01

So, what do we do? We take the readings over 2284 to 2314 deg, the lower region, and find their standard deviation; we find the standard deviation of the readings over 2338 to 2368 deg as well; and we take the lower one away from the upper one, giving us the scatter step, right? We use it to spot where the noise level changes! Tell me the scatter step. 0.003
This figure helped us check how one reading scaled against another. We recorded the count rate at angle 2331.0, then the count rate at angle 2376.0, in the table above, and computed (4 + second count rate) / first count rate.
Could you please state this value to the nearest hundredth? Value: 4.46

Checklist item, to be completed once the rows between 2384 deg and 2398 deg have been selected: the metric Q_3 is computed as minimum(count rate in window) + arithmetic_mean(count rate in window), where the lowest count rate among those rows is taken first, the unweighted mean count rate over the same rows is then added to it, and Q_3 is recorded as 2.01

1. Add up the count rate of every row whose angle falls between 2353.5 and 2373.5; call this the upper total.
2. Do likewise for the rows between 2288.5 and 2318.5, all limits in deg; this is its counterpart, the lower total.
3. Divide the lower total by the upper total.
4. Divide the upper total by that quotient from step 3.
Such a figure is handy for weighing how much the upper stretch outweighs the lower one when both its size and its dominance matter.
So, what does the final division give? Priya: 2.9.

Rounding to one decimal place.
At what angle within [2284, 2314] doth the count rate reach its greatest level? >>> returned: 2301.0 deg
